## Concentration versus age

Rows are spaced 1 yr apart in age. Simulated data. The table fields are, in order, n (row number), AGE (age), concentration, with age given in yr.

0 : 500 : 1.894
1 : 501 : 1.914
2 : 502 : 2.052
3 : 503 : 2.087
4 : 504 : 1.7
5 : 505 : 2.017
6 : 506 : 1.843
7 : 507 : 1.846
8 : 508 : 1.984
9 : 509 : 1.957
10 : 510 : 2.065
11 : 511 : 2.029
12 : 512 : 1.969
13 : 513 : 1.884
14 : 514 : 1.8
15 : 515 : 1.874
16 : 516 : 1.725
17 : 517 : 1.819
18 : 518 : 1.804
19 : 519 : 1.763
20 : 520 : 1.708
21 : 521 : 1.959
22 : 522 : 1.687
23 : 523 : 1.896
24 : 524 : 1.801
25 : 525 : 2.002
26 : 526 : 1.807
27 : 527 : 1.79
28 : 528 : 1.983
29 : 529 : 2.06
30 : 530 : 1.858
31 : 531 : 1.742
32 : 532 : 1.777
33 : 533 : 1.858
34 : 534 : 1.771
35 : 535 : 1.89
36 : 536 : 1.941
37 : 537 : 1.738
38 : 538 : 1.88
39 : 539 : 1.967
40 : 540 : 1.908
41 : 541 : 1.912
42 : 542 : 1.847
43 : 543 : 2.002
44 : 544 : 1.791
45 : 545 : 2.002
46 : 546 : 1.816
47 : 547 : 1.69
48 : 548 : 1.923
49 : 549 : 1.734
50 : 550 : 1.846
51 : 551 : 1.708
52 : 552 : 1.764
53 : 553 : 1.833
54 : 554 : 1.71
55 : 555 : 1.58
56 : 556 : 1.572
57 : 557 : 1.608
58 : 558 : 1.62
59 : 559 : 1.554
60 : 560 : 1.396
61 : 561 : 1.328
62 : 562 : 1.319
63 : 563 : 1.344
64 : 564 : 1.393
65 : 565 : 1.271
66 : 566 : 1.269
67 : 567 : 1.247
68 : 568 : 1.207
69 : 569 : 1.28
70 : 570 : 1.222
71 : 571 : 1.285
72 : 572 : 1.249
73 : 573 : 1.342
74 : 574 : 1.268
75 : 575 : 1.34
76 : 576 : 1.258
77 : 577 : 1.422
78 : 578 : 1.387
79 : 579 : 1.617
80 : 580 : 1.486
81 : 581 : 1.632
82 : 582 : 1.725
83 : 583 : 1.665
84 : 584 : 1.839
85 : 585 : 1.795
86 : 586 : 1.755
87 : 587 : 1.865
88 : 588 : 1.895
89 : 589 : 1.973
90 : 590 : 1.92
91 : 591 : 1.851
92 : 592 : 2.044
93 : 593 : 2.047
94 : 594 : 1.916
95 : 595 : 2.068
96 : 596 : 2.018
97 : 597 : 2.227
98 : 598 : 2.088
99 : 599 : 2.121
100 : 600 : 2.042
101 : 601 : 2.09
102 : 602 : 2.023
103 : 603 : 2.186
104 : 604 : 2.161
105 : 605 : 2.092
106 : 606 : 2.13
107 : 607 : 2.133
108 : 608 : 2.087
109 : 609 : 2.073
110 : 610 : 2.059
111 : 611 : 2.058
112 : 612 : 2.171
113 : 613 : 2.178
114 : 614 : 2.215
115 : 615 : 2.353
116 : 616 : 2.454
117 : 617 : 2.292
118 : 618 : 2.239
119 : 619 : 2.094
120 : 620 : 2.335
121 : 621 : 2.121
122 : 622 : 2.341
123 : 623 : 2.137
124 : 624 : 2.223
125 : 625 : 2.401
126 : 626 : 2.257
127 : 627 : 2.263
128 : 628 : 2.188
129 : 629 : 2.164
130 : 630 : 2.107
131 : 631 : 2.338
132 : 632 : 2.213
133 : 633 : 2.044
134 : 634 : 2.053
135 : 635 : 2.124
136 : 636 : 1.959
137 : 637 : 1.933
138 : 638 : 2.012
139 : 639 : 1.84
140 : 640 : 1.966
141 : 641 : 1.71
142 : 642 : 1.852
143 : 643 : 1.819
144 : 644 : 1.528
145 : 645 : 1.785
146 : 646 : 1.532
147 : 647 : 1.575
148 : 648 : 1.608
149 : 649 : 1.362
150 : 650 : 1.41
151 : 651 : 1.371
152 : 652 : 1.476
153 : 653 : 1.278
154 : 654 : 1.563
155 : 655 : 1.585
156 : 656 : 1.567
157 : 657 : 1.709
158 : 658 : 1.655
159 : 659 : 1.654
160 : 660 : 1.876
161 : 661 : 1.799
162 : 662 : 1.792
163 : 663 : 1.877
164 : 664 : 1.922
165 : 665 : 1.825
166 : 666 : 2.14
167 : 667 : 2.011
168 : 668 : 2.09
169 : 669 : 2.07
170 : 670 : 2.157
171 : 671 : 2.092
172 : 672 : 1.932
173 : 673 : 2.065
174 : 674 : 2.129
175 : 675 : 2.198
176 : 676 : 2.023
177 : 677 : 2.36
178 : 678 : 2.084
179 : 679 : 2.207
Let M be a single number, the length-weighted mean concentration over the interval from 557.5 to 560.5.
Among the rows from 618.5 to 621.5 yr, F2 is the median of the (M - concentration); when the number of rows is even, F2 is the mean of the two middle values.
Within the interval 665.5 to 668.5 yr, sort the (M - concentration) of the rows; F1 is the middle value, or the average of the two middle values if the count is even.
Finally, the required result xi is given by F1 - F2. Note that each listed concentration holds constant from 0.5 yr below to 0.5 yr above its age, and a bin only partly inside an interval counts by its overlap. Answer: 0.03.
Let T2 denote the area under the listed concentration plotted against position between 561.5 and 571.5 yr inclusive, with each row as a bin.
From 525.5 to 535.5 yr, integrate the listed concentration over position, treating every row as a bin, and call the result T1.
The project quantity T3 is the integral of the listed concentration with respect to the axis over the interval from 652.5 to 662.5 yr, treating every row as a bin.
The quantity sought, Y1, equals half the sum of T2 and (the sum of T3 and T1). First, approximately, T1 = 18.5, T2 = 12.8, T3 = 16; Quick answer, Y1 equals 23.9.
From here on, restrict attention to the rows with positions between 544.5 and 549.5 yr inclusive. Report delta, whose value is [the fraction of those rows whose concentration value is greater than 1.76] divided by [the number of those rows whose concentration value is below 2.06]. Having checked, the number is 0.12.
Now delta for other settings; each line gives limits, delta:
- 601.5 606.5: 1.00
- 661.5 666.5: 0.25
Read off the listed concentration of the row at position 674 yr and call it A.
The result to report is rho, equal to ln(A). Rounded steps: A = 2.129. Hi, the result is 0.76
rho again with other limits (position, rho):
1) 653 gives 0.25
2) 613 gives 0.78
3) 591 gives 0.62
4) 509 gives 0.67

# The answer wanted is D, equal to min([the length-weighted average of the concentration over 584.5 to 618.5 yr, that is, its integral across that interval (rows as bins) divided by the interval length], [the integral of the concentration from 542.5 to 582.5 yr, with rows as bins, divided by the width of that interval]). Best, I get 1.5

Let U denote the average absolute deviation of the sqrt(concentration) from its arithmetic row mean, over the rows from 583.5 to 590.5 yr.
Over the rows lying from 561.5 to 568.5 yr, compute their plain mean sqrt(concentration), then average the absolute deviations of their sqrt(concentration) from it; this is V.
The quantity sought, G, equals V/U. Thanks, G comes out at 1.1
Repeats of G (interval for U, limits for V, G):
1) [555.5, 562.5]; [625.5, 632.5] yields 0.4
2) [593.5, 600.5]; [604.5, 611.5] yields 0.4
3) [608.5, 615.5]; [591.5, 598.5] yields 0.7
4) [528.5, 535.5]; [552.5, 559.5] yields 1.1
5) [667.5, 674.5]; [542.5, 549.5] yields 2.4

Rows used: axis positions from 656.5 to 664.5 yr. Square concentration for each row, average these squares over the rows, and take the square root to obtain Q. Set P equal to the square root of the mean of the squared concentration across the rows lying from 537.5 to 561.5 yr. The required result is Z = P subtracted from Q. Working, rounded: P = 1.76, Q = 1.79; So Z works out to 0.03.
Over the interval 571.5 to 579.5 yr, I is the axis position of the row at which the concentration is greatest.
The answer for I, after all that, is 579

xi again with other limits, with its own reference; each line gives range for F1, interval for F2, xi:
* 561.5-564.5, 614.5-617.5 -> 1.01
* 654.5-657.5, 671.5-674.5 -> 0.48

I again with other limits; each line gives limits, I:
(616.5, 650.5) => 625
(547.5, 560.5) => 548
